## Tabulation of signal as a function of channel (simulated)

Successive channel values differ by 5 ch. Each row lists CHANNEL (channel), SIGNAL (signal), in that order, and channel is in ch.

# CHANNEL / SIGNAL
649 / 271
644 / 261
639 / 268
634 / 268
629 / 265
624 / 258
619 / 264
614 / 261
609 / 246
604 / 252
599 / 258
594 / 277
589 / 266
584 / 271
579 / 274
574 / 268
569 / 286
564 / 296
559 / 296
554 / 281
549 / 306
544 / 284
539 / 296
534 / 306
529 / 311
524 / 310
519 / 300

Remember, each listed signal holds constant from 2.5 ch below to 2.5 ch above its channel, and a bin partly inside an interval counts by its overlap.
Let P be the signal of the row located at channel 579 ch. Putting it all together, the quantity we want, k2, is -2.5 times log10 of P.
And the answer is -6.09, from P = 274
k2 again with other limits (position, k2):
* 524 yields -6.23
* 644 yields -6.04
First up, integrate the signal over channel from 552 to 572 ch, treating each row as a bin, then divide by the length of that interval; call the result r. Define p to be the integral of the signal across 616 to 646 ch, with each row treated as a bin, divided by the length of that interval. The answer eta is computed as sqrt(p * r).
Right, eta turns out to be 276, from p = 264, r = 289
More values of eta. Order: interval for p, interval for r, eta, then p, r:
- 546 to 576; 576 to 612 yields 276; 289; 263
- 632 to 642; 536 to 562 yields 280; 268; 293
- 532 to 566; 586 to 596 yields 283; 295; 271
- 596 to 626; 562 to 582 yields 268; 257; 280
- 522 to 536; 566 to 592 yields 291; 309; 274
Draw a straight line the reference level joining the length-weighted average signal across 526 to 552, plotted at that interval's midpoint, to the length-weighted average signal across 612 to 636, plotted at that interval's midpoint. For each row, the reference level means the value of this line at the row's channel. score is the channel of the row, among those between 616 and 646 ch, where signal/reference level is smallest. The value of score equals 624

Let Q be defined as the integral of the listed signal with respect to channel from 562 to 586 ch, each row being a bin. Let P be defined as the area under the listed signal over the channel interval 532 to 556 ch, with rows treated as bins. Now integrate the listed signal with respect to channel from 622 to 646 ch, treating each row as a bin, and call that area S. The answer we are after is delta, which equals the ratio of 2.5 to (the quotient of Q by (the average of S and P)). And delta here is 2.505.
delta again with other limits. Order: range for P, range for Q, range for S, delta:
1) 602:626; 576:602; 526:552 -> 2.497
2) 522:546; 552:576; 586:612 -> 2.551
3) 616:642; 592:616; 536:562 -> 2.921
